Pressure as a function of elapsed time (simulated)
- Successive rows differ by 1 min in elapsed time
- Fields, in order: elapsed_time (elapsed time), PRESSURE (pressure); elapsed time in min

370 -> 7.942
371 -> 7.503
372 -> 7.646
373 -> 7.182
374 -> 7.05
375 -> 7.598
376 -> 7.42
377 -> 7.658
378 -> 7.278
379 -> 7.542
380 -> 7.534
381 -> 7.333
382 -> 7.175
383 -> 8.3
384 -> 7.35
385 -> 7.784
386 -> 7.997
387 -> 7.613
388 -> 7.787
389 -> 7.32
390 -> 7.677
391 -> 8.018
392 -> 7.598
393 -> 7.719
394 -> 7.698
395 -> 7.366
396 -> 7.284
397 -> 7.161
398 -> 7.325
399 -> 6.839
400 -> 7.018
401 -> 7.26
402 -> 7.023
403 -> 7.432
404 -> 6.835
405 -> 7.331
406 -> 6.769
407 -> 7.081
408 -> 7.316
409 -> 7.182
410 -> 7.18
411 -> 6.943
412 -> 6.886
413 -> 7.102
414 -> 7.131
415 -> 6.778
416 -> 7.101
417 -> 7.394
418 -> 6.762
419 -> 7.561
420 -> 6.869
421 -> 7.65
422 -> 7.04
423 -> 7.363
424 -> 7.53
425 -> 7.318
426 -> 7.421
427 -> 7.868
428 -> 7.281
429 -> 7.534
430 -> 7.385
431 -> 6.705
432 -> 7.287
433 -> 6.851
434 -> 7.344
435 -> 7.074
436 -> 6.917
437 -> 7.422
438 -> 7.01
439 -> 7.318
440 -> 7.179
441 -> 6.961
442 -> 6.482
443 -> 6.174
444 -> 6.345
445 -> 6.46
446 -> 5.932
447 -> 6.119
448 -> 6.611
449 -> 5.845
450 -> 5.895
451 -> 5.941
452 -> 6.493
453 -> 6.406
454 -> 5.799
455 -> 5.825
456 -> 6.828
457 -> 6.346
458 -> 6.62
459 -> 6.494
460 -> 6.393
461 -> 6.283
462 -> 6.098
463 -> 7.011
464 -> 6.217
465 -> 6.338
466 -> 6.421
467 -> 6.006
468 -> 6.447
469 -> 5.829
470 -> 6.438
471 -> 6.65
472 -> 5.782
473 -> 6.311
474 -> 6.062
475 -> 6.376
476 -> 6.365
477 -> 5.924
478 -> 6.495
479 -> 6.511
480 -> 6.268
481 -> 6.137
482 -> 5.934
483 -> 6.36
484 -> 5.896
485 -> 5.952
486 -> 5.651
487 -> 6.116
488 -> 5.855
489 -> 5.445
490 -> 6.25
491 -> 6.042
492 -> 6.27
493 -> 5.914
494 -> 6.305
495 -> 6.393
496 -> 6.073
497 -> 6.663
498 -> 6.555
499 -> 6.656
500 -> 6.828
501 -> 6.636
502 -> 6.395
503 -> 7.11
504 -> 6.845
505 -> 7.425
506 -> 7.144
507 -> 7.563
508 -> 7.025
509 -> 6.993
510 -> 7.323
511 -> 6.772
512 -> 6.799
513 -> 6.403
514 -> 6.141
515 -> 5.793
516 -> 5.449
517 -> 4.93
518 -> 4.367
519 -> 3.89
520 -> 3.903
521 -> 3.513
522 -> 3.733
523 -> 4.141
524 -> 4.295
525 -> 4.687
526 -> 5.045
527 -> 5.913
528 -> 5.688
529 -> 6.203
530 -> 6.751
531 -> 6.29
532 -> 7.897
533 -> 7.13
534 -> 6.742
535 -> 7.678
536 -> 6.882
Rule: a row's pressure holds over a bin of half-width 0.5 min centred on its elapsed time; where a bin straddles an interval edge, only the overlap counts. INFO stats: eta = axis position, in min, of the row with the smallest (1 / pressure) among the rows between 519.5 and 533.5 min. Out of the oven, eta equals 532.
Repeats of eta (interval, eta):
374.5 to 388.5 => 383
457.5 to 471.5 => 463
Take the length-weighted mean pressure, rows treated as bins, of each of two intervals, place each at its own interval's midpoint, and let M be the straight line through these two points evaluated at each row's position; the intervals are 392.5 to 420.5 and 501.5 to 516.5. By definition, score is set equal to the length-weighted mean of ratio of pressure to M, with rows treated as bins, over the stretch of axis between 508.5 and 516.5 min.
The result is 0.959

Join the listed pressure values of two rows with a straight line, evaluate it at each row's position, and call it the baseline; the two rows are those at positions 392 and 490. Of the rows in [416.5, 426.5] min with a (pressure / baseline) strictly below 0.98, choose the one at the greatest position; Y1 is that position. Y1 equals 422 min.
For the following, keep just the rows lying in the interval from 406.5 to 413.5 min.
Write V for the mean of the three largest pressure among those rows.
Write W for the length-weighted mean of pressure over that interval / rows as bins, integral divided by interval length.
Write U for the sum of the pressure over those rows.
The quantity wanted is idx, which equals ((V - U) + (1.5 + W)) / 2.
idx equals -17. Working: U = 50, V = 7.2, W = 7.1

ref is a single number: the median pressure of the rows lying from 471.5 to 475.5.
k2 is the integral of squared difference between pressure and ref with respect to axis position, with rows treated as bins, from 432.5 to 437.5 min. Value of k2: 4.6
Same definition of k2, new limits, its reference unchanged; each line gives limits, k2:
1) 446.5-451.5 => 0.4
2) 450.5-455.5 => 0.5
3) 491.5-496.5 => 0.2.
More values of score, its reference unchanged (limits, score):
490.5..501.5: 0.941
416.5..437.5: 1.027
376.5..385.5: 1.040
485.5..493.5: 0.871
